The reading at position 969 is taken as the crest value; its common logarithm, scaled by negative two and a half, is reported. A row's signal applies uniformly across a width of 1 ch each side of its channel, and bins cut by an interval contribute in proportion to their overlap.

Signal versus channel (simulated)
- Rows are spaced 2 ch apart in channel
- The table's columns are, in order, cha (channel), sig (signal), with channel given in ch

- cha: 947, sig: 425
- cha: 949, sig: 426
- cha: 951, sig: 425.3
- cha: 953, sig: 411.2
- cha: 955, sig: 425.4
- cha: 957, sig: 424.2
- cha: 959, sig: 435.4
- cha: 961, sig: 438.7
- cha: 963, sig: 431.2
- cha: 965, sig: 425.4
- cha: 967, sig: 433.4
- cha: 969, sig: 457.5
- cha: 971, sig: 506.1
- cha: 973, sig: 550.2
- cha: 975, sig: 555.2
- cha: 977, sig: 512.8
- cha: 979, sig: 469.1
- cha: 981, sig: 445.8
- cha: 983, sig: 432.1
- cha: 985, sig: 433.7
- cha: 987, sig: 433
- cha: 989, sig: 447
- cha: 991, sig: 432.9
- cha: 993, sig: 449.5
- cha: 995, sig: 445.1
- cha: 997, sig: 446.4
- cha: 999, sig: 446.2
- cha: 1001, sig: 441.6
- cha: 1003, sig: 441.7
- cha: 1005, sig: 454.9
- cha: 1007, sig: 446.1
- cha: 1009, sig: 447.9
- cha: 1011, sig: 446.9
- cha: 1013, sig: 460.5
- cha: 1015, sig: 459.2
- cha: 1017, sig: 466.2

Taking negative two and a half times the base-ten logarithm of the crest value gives -6.65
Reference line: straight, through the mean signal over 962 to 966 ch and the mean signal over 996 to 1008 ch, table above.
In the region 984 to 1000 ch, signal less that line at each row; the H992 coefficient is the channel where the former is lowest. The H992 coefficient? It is 991 ch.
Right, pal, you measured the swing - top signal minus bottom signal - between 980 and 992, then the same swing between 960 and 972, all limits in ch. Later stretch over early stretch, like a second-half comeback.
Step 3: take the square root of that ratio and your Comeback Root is 0.43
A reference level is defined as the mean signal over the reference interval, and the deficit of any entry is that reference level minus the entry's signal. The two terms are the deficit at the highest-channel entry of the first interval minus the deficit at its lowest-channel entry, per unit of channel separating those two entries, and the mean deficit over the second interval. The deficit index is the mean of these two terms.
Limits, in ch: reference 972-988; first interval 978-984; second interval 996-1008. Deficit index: 21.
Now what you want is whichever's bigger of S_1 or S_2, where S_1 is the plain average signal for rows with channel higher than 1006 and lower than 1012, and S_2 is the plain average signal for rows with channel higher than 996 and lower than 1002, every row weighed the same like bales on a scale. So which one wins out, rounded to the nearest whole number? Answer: 447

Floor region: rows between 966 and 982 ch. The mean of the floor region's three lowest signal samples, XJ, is 446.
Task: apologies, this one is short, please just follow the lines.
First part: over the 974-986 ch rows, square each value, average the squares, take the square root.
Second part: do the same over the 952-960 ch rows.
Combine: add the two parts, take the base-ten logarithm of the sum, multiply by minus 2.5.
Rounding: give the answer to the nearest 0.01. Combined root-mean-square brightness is -7.39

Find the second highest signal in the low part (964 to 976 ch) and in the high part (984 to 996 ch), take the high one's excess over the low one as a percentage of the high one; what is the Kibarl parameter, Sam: -23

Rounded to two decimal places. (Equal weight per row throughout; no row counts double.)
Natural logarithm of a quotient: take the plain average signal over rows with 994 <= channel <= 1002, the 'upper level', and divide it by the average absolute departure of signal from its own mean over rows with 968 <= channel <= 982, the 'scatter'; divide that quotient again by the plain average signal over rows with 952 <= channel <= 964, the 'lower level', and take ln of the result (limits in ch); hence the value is -3.55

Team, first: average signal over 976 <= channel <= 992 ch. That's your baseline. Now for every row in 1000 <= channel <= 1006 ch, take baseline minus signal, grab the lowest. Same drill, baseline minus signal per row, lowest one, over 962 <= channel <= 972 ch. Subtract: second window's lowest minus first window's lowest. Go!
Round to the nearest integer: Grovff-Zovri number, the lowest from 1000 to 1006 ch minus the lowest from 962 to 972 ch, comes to 51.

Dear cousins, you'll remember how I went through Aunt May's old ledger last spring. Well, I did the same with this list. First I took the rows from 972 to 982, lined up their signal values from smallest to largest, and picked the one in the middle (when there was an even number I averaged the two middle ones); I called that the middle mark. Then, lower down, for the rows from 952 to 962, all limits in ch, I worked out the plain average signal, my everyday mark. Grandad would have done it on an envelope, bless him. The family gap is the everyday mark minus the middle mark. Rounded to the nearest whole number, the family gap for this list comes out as -86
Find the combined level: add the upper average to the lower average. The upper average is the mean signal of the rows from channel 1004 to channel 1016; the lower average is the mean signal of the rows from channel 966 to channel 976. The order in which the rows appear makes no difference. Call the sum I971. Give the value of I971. 953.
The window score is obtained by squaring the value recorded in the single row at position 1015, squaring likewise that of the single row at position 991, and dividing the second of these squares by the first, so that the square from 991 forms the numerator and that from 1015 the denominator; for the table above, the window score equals 0.89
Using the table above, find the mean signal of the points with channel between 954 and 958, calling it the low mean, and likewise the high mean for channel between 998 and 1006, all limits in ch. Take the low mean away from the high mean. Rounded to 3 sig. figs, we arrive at 21.3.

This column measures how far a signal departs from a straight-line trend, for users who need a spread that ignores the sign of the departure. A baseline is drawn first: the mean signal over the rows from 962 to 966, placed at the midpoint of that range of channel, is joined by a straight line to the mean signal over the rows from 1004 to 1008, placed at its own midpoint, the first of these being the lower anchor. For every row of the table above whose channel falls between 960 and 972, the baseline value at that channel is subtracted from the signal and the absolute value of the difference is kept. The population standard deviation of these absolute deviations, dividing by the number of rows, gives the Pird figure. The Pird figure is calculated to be 25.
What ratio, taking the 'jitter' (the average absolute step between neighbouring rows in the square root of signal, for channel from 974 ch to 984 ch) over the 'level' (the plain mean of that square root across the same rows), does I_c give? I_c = 0.032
